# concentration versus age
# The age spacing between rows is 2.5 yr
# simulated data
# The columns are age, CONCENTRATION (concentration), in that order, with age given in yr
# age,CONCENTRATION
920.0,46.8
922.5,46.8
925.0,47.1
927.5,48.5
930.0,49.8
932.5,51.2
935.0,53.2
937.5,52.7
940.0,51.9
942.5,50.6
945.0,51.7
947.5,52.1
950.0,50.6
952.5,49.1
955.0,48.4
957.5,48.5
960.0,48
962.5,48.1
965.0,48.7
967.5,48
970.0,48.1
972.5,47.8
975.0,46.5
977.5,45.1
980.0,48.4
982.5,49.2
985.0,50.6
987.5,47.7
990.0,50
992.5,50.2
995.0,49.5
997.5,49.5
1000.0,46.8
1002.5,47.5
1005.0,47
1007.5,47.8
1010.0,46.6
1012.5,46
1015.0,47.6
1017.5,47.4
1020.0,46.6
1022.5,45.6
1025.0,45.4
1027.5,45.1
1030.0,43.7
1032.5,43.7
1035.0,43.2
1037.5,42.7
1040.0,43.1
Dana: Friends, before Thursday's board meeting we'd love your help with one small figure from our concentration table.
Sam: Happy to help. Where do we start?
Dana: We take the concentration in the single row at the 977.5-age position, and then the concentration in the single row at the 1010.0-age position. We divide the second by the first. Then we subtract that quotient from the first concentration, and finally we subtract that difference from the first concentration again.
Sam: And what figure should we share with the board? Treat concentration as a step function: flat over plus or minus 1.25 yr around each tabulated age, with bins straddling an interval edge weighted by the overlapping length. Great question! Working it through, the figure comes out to 1.03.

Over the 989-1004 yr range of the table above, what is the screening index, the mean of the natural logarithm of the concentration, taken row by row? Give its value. 3.89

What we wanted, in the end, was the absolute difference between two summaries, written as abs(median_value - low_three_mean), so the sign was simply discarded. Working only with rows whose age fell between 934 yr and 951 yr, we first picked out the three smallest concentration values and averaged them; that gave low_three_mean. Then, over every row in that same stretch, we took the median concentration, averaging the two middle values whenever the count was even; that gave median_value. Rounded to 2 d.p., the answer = 0.93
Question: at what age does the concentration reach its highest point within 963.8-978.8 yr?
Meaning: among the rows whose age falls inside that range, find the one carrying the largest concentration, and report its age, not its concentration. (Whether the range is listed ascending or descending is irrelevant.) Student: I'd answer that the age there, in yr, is 965.0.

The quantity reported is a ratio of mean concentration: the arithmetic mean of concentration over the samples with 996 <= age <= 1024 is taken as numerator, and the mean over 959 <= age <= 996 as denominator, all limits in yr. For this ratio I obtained 0.974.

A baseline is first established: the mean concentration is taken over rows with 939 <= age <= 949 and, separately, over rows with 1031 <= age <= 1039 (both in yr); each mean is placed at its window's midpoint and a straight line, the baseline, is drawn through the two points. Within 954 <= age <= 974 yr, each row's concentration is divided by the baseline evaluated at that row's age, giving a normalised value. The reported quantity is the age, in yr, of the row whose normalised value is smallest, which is 955.0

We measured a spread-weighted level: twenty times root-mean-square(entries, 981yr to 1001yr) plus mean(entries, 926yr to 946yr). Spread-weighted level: 1035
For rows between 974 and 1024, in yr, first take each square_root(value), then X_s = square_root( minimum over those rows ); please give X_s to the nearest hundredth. 2.59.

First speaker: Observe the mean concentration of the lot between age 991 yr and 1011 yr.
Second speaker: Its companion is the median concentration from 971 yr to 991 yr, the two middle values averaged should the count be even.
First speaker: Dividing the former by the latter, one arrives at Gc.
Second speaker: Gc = 1.00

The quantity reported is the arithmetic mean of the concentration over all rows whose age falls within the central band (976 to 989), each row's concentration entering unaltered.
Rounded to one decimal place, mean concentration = 48.2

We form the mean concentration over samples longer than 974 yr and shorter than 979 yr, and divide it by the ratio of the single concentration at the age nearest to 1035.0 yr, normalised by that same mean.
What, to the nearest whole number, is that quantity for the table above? 49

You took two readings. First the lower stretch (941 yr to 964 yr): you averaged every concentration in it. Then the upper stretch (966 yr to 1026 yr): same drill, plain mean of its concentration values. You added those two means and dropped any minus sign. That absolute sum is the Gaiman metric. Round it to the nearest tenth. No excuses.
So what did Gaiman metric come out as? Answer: 97.4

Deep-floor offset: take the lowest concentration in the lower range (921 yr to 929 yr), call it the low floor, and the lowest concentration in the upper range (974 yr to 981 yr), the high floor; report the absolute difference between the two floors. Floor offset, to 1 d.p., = 1.7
